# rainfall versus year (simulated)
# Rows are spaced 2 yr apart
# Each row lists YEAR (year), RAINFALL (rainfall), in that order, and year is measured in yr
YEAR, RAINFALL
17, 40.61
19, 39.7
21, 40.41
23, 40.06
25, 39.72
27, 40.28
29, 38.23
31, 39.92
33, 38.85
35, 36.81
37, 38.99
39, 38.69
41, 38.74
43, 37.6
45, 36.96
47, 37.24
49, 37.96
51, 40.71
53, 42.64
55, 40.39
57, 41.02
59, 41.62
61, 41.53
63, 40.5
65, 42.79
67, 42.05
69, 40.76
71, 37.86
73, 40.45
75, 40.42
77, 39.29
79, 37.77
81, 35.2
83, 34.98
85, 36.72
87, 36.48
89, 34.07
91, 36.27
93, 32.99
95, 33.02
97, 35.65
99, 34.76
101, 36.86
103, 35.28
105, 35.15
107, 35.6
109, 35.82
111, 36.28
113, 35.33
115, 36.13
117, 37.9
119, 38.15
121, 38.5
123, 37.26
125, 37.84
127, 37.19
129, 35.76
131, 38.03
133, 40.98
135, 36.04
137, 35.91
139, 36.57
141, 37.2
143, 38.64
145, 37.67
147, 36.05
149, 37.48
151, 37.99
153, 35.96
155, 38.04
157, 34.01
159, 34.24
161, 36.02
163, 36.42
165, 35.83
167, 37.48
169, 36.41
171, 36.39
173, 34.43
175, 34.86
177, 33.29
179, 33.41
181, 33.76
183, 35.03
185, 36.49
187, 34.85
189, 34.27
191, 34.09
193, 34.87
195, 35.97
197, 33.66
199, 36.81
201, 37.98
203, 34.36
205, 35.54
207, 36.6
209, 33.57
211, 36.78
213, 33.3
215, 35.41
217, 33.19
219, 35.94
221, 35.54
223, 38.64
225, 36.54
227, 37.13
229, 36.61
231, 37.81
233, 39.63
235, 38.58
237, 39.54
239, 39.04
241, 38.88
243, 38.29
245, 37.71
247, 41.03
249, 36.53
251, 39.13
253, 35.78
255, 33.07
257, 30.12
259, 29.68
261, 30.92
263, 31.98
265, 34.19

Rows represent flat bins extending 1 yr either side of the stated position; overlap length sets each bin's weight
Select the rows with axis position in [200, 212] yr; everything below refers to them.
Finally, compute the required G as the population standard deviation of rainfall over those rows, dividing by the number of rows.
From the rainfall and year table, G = 1.50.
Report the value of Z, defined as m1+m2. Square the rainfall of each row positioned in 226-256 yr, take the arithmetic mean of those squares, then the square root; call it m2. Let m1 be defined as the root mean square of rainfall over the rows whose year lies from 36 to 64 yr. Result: 78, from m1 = 39.7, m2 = 38.0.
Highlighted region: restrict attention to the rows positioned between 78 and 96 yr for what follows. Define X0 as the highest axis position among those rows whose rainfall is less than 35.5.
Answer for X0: 95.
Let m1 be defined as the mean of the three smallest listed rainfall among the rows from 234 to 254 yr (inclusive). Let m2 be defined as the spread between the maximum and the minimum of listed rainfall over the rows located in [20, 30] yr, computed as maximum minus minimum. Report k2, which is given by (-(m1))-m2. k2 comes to -39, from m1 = 36.7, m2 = 2.2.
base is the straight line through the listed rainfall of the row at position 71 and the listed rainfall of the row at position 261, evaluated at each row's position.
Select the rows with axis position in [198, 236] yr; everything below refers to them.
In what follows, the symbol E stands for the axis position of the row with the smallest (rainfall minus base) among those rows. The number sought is 213 yr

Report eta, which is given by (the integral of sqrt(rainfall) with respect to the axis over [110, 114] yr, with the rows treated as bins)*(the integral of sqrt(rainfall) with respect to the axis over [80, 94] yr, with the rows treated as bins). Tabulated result 1989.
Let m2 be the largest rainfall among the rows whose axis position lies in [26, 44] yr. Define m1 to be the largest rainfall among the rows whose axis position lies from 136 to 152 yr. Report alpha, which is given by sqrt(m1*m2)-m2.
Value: -0.8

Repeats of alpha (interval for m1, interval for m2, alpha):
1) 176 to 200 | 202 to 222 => 0.0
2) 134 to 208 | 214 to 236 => -0.5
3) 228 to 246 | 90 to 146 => -0.7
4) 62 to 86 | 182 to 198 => 3.0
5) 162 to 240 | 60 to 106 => -1.6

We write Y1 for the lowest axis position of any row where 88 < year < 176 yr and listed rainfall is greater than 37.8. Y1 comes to 117 yr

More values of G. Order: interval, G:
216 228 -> 1.66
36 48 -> 0.80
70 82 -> 1.82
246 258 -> 3.62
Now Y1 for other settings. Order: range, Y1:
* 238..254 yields 239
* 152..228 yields 155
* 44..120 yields 49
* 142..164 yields 143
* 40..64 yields 41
